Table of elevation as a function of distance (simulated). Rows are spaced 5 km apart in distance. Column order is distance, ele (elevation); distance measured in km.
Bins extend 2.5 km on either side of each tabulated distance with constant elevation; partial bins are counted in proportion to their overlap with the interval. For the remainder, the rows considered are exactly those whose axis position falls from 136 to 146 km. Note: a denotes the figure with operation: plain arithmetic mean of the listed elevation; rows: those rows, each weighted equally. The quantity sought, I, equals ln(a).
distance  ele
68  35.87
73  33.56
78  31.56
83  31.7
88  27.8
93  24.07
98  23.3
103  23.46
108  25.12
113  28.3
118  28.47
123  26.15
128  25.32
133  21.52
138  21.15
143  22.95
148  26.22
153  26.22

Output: 3.09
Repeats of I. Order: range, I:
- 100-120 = 3.27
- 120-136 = 3.19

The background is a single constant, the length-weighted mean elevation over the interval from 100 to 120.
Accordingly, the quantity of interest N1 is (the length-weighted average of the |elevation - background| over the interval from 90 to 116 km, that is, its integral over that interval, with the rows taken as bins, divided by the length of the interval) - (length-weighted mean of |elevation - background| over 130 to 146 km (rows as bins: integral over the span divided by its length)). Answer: -1.9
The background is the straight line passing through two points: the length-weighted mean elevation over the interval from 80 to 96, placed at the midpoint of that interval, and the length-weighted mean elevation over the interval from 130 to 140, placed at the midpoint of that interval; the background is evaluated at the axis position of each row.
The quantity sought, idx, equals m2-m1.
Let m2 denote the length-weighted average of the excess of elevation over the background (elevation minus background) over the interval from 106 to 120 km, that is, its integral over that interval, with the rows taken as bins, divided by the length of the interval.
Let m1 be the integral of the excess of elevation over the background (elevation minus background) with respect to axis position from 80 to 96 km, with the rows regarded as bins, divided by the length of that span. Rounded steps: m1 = 0.0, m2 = 2.8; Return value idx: 3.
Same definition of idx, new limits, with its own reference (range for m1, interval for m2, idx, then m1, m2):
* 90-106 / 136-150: 6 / -2.7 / 2.9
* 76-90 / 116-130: 2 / 1.9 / 3.5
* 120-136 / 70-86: 1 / 1.9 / 3.1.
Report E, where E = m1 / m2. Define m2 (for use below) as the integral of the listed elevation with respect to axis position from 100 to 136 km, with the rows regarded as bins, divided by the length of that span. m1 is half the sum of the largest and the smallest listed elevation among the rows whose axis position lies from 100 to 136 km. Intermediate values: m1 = 25.0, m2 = 25.4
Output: 0.98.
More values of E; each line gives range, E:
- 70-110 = 1.03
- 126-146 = 1.02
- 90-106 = 1.00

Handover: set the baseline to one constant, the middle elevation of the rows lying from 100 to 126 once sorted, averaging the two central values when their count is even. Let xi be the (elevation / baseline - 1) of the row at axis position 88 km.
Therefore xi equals 0.06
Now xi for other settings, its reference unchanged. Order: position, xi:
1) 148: 0.00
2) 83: 0.21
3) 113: 0.08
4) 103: -0.10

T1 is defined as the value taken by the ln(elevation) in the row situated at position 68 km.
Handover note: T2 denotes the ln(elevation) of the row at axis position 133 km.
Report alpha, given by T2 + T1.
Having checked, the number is 6.65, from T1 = 3.58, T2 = 3.07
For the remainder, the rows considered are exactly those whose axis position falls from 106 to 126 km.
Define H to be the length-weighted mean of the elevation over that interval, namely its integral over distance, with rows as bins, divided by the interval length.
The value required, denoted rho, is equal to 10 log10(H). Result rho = 14.3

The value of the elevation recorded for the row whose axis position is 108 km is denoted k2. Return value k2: 25.12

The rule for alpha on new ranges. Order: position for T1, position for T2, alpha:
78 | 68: 7.03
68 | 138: 6.63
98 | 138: 6.20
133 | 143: 6.20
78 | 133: 6.52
